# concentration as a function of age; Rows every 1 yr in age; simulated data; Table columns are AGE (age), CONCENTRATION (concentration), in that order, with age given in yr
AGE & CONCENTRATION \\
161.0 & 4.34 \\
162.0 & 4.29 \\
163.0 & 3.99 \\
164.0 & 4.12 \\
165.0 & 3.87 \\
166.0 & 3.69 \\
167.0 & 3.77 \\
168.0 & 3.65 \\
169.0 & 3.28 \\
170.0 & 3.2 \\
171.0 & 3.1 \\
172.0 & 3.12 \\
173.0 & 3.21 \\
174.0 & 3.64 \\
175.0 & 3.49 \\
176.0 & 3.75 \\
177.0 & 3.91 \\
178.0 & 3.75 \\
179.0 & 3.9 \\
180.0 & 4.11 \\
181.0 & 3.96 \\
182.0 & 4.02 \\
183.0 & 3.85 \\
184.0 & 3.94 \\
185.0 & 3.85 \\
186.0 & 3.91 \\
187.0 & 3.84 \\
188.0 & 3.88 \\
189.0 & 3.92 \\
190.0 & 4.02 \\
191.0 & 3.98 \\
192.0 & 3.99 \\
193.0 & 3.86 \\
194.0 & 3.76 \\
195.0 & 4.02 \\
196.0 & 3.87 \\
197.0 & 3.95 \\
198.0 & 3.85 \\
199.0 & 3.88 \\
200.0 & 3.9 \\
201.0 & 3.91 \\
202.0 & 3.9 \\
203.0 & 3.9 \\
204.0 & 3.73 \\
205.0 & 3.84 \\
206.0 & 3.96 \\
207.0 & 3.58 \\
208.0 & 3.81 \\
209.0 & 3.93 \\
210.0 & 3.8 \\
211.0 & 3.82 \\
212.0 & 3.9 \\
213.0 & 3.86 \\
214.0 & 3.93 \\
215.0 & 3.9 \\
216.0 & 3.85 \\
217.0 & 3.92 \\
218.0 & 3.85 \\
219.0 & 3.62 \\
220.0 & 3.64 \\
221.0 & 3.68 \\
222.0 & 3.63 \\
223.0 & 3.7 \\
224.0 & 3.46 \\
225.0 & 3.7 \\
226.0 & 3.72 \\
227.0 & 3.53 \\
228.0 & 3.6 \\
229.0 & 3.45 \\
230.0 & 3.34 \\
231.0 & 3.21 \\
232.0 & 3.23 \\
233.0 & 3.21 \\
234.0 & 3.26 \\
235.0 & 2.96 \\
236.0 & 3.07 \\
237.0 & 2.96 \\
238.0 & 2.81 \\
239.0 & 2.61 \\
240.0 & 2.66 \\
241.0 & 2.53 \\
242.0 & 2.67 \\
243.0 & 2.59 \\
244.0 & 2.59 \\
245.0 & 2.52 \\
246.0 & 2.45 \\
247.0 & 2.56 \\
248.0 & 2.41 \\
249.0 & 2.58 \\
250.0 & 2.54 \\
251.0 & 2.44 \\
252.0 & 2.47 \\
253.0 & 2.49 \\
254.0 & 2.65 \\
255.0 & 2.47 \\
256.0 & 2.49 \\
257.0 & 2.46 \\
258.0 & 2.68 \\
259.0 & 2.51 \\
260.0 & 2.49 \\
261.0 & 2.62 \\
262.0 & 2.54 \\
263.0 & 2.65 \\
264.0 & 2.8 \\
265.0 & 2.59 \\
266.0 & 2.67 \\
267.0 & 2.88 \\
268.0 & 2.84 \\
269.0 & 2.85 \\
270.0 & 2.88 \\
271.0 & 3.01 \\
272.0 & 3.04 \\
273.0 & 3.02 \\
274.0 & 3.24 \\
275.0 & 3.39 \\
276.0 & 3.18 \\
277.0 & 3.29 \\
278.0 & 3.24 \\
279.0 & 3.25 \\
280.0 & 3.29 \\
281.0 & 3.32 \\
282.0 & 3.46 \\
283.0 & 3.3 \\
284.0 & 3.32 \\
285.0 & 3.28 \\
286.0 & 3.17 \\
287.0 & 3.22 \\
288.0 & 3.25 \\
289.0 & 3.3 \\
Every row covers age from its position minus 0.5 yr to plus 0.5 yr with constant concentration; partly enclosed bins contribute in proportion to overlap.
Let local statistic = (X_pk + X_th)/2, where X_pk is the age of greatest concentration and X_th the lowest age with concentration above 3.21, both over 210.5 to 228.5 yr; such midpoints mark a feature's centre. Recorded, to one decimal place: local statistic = 212.5 yr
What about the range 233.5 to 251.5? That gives 234.0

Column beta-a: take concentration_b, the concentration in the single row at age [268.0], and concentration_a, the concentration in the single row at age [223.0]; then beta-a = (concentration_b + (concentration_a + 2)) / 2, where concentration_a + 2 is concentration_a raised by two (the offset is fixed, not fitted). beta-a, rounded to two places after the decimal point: 4.27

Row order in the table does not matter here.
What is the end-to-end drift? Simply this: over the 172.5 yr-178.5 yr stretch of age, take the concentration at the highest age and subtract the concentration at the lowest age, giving 0.54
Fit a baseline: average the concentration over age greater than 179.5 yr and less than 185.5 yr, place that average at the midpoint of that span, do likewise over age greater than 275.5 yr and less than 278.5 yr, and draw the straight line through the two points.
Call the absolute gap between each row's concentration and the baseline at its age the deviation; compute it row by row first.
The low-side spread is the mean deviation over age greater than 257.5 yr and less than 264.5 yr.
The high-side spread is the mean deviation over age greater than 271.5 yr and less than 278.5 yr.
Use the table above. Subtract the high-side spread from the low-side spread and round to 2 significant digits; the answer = 0.64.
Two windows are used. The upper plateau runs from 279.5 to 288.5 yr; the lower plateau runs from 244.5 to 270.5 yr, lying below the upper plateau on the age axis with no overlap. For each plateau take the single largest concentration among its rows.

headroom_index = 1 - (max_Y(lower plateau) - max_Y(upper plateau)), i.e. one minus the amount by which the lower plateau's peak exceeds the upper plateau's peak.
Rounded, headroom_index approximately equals 1.6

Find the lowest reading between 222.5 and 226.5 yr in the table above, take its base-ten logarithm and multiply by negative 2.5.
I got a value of -1.35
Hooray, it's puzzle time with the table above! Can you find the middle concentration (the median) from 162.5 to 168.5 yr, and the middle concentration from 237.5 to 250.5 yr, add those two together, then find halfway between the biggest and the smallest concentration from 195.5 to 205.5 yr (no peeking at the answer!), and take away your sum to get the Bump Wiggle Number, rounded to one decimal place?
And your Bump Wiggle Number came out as -2.6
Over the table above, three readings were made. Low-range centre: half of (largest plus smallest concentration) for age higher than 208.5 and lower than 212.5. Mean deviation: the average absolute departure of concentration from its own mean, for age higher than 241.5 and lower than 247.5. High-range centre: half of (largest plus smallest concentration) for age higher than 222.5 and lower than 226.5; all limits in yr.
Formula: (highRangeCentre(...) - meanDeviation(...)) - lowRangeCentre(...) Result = -0.33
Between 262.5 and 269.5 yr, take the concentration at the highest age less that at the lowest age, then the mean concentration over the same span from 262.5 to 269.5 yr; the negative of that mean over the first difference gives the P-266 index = -14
